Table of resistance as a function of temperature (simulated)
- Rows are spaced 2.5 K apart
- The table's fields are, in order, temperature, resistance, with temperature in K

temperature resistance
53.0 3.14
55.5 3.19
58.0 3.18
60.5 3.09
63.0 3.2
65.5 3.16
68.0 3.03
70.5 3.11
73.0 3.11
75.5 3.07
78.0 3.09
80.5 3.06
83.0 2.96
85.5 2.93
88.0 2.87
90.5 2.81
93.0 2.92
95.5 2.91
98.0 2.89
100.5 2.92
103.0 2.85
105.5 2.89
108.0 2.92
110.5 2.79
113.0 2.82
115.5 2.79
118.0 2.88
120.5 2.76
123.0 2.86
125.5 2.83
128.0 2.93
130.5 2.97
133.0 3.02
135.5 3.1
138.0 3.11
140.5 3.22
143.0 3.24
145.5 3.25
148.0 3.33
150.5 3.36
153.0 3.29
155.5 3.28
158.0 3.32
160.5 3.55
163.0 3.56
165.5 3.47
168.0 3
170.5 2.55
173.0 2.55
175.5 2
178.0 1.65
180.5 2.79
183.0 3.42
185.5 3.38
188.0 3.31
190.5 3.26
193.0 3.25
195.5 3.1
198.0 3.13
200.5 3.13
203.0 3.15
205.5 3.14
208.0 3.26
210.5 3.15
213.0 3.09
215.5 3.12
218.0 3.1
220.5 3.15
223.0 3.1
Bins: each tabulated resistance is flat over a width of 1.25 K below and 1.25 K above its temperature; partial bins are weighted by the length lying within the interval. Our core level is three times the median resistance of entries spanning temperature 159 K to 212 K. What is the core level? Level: 9.45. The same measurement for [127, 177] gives 9.69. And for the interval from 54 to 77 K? 9.33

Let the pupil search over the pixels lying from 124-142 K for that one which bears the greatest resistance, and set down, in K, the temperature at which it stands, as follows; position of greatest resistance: 140.5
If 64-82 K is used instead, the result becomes 65.5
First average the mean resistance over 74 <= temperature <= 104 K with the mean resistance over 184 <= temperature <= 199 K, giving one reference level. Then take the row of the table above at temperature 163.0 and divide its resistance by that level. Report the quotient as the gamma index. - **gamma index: 1.15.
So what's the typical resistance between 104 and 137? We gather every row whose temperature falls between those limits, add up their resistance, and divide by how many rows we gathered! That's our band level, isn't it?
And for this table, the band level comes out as 2.89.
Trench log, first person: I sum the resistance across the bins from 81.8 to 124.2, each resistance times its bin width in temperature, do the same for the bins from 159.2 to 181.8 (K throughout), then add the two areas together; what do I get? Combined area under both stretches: 185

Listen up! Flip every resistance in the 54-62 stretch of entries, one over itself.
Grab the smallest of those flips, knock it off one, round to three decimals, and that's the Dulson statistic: 0.687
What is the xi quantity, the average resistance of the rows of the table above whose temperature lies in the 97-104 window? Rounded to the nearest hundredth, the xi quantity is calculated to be 2.89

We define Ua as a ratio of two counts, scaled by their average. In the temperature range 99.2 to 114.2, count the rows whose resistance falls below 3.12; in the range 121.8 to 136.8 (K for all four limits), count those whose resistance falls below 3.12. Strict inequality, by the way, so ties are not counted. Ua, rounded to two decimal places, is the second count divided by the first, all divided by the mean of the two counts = 0.17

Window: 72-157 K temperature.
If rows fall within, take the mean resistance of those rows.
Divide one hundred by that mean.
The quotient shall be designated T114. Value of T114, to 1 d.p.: 33.3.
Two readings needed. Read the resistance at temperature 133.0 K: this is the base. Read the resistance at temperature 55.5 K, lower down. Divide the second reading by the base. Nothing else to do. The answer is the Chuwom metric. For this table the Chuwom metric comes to 1.1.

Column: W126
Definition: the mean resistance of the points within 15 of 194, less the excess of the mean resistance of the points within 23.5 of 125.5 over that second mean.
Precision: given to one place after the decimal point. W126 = 3.4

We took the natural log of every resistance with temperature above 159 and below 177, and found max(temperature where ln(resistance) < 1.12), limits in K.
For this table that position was 175.5 K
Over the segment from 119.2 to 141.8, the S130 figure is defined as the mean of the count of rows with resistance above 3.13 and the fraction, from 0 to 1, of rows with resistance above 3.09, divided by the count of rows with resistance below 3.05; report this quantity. 0.11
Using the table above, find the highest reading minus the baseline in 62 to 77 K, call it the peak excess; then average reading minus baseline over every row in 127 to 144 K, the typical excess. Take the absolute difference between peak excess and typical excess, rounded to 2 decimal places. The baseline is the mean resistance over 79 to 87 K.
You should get 0.12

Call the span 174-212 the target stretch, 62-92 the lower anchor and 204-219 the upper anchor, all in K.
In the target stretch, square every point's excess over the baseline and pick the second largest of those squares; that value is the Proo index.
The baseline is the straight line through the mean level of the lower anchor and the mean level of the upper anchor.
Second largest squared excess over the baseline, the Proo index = 1.2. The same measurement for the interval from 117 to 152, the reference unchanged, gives 0.1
